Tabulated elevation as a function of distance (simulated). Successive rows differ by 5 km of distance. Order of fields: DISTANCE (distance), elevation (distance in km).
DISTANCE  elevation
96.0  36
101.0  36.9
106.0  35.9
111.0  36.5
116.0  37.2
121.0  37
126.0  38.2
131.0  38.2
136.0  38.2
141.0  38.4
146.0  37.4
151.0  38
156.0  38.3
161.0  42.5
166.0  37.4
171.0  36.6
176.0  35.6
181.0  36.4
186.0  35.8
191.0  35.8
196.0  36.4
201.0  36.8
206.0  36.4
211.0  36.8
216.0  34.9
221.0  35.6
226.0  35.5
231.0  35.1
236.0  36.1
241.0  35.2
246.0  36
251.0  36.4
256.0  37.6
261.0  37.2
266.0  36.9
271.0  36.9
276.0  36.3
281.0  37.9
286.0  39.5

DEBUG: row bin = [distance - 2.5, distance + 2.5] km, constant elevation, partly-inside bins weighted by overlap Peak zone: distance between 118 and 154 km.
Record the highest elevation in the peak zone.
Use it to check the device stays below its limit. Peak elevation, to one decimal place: 38.4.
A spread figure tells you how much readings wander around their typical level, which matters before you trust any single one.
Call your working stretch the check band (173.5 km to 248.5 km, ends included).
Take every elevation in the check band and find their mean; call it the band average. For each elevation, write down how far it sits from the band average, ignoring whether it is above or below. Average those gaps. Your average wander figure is 0.49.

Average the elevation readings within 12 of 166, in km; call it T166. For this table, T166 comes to 38.1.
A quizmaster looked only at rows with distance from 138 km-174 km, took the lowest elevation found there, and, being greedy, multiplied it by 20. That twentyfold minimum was 732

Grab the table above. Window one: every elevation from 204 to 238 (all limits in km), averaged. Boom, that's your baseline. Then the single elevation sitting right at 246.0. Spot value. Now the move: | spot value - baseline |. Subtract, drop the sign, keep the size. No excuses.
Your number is 0.2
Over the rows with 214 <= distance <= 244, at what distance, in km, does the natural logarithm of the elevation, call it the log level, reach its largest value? 236.0 km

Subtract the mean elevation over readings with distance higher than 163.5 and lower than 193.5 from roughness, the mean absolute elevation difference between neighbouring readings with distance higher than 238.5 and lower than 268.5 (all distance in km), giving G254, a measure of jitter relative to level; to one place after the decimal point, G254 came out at -35.6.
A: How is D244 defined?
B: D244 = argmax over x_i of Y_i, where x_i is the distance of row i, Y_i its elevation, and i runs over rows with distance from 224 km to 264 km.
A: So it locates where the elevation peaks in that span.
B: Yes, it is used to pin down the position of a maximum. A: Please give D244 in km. 256.0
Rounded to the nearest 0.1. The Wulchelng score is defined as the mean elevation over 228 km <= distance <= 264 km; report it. 36.2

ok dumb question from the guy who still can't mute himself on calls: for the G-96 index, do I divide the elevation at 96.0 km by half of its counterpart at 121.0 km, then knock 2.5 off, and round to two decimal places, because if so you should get -0.55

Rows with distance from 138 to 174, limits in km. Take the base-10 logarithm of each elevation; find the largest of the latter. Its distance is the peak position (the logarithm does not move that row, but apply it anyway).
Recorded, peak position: 161.0 km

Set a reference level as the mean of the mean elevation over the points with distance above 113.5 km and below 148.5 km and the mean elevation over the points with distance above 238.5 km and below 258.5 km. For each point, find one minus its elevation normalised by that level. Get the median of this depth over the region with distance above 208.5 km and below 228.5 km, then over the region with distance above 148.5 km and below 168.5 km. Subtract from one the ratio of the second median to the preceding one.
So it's 1.7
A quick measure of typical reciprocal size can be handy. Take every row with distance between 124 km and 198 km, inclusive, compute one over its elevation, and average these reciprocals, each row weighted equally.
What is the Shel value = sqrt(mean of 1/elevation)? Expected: 0.163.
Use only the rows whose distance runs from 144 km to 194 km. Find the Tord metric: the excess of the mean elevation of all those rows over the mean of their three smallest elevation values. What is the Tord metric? 1.6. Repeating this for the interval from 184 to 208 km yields 0.2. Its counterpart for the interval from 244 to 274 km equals 0.4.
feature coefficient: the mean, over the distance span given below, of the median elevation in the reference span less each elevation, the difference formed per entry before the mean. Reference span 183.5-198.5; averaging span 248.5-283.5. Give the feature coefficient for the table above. -1.2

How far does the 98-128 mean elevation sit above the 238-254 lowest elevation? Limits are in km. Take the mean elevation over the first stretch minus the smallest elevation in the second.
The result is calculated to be 1.7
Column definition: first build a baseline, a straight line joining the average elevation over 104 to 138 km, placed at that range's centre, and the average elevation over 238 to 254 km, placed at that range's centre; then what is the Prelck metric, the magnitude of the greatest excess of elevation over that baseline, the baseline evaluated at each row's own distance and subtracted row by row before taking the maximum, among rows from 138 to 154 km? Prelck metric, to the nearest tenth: 1.3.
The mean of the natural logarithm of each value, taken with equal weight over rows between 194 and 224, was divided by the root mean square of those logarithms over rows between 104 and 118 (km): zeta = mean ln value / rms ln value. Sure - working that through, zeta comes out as 1.00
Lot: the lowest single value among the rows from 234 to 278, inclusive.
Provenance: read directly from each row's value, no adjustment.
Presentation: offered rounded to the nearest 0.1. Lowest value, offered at 35.2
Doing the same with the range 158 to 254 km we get 34.9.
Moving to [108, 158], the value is 36.5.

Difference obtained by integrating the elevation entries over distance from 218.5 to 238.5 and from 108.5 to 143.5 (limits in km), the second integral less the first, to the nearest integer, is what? 607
